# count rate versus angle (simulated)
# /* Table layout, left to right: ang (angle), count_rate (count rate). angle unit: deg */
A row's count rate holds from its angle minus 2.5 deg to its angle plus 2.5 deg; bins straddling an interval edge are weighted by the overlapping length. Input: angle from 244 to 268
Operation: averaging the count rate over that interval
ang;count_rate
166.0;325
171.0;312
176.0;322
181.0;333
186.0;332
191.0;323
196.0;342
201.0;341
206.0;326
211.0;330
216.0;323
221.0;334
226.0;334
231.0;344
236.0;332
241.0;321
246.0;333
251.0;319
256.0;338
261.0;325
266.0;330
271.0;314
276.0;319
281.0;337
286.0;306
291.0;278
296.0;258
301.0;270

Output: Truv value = 329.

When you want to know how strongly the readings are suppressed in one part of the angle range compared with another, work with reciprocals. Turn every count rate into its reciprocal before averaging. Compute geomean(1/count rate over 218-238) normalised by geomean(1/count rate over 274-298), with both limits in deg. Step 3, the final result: 0.89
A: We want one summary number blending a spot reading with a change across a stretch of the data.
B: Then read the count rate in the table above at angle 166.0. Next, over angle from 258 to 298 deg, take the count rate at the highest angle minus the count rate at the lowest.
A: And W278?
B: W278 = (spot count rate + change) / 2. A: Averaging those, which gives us 129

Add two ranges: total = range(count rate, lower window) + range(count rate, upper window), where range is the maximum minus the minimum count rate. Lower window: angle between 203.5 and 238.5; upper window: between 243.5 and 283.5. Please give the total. 45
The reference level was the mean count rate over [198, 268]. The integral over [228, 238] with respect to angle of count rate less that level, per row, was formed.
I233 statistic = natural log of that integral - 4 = 0.3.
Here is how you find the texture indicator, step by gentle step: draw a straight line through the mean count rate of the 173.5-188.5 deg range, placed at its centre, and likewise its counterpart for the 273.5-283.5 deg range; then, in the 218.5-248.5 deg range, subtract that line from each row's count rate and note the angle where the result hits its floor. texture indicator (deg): 241.0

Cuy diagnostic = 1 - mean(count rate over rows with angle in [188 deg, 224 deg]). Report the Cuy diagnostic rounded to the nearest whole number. -330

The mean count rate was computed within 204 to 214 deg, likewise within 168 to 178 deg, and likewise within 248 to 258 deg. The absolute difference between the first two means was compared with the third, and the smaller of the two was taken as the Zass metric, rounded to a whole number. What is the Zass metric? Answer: 11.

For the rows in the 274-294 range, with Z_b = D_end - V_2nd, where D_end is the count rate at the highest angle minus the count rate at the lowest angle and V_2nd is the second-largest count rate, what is -360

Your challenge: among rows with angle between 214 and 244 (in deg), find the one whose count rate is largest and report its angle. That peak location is 231.0 deg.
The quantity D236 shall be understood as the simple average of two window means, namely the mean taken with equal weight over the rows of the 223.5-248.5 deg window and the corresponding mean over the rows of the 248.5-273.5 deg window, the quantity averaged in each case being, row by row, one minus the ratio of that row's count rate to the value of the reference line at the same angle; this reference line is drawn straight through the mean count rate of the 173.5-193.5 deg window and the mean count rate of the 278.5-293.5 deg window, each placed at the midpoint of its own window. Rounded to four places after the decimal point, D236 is -0.0461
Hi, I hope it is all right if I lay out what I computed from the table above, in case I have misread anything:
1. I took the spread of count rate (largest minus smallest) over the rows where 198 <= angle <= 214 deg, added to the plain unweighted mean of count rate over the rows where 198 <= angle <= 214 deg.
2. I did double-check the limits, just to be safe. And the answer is 347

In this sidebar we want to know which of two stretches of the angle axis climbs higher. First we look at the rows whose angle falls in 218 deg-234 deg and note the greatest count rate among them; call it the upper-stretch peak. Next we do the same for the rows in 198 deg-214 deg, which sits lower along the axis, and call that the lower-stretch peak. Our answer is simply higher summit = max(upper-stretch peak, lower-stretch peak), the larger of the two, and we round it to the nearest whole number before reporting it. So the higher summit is 344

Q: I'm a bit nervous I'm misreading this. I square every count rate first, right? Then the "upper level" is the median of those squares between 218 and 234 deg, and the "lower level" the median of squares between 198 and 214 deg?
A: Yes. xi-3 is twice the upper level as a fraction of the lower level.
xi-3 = 2.05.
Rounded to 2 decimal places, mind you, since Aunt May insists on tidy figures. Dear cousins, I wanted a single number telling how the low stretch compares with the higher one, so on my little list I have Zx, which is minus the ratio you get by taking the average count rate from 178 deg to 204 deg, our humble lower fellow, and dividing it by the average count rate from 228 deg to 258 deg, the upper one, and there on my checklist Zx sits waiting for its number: -1.01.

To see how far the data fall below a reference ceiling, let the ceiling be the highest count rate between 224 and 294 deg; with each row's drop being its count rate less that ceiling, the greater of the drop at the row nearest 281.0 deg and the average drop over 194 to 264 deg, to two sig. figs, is -7.0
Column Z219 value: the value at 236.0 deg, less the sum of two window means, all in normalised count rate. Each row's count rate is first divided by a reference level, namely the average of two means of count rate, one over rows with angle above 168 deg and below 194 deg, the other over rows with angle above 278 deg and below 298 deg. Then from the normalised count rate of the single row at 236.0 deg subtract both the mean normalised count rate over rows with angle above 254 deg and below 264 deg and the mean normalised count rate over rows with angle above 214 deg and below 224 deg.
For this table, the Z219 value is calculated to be -1.06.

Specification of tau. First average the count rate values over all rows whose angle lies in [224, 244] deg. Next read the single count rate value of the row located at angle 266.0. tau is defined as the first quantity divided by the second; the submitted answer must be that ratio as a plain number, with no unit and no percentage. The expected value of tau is 1.008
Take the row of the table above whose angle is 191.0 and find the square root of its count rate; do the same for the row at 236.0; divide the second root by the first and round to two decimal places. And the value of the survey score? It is 1.01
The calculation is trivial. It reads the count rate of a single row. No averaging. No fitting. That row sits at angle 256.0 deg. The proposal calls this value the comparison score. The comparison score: 338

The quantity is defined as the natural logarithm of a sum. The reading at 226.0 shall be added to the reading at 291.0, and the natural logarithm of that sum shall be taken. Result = 6.42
